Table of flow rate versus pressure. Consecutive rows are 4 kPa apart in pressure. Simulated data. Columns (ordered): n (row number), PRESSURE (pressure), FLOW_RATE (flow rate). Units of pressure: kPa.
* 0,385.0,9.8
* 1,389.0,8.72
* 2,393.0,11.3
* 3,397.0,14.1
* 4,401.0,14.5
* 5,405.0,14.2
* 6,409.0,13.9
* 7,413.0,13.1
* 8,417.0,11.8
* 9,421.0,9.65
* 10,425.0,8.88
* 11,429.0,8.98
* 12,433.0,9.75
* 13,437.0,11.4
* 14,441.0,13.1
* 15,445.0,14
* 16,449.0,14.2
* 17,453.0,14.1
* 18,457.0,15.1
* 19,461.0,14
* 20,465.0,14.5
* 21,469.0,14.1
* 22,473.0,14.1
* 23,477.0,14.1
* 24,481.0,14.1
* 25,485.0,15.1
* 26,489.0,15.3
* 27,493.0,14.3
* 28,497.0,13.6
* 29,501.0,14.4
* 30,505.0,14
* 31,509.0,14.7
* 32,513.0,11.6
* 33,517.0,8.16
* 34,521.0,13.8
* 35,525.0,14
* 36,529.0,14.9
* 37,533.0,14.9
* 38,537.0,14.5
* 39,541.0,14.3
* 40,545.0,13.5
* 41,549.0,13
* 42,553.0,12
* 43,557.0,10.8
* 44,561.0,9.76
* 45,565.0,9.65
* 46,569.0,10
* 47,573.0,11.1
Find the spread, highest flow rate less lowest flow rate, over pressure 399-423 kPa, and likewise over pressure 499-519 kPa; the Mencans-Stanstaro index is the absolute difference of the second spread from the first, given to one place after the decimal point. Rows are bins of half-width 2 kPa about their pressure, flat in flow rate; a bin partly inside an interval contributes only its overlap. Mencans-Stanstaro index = 1.7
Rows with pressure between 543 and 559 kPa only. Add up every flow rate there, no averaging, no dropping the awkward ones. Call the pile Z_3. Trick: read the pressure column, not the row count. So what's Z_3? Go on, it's 49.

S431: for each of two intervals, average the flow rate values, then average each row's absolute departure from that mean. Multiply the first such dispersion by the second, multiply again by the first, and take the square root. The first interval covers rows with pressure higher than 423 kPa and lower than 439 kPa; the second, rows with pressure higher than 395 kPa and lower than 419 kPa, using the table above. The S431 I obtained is 0.72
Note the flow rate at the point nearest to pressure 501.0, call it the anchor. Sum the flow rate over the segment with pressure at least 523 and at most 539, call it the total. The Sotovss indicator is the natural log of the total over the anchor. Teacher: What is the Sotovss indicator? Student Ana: 1.40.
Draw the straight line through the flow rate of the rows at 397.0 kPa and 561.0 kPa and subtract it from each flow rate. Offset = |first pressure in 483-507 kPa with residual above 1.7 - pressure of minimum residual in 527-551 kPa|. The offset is 64 kPa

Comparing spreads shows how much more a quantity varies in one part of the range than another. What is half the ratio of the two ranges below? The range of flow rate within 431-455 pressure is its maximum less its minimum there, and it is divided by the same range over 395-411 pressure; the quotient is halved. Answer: 3.7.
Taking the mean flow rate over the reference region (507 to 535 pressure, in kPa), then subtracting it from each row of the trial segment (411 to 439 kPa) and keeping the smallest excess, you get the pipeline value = -4.3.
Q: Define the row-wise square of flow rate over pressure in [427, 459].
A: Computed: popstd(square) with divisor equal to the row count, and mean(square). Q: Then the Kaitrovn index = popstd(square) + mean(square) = 214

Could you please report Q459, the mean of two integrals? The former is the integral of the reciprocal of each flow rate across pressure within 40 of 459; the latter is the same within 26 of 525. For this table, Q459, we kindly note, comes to 5.1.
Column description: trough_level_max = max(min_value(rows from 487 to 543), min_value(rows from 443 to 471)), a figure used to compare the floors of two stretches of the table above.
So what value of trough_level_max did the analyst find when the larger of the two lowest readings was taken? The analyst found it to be 14.0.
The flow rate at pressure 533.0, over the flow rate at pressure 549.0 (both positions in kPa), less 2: -0.85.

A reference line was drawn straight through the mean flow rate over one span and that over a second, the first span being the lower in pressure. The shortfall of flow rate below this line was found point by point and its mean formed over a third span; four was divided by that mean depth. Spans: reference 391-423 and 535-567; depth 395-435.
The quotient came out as 4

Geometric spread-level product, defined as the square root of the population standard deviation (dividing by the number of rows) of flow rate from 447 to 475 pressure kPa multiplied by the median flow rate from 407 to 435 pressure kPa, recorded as 1.9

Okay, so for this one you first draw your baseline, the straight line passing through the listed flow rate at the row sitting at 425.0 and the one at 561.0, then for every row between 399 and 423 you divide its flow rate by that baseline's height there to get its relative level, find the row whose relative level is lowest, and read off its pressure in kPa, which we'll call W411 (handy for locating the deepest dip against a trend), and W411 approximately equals 421.0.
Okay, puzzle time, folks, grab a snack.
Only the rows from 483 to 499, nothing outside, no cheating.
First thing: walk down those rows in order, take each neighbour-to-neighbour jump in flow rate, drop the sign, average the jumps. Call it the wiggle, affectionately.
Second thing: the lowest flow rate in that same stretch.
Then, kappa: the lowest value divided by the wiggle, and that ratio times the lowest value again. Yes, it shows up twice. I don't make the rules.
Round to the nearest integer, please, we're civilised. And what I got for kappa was 292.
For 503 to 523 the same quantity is 21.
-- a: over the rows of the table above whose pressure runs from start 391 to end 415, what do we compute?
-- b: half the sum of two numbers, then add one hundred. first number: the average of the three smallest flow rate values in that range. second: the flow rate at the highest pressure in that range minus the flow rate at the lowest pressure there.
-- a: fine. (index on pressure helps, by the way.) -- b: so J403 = 107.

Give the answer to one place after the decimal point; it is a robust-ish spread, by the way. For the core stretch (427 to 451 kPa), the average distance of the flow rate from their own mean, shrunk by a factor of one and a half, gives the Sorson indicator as 1.2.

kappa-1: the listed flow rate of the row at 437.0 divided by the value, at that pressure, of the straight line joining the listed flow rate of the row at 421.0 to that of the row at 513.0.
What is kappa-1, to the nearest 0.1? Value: 1.1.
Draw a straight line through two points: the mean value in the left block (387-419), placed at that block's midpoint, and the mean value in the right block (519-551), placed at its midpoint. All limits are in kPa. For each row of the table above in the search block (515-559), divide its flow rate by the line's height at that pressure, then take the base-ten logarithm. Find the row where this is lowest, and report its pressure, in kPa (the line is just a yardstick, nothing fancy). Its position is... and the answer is 517.0 kPa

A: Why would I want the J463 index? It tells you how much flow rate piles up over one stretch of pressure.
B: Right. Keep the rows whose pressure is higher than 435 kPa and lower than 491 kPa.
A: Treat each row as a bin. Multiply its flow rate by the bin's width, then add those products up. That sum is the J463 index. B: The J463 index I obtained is 789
